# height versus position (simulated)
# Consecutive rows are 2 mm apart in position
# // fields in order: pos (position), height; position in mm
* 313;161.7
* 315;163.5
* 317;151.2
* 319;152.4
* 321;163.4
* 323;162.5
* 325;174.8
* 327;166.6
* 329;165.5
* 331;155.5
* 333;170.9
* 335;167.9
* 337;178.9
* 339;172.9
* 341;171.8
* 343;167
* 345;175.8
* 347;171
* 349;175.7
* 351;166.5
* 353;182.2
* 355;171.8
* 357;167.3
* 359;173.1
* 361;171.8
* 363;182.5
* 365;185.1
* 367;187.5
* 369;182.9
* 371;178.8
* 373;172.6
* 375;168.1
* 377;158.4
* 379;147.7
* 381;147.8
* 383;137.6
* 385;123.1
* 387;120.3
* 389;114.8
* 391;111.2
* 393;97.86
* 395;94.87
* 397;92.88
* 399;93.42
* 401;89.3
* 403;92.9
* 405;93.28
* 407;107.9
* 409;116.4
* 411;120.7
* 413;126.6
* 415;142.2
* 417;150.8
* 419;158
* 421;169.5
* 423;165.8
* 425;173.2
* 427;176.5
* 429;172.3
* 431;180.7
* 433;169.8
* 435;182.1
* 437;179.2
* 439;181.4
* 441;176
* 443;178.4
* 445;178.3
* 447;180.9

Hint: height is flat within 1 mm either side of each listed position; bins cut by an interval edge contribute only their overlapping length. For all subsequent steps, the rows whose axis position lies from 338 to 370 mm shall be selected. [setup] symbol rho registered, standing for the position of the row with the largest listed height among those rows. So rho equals 367 mm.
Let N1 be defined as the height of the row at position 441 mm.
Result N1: 176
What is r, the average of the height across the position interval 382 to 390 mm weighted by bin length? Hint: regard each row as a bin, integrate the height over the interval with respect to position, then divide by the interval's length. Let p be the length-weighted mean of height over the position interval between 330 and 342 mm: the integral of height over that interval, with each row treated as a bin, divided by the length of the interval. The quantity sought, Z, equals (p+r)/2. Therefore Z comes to 147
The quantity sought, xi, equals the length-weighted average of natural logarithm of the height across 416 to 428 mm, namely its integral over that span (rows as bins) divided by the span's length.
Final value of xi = 5.11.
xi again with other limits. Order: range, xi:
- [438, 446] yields 5.18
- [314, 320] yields 5.05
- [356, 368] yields 5.18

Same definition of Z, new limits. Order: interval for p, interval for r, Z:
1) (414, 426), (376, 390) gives 148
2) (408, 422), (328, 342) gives 155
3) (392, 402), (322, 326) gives 131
